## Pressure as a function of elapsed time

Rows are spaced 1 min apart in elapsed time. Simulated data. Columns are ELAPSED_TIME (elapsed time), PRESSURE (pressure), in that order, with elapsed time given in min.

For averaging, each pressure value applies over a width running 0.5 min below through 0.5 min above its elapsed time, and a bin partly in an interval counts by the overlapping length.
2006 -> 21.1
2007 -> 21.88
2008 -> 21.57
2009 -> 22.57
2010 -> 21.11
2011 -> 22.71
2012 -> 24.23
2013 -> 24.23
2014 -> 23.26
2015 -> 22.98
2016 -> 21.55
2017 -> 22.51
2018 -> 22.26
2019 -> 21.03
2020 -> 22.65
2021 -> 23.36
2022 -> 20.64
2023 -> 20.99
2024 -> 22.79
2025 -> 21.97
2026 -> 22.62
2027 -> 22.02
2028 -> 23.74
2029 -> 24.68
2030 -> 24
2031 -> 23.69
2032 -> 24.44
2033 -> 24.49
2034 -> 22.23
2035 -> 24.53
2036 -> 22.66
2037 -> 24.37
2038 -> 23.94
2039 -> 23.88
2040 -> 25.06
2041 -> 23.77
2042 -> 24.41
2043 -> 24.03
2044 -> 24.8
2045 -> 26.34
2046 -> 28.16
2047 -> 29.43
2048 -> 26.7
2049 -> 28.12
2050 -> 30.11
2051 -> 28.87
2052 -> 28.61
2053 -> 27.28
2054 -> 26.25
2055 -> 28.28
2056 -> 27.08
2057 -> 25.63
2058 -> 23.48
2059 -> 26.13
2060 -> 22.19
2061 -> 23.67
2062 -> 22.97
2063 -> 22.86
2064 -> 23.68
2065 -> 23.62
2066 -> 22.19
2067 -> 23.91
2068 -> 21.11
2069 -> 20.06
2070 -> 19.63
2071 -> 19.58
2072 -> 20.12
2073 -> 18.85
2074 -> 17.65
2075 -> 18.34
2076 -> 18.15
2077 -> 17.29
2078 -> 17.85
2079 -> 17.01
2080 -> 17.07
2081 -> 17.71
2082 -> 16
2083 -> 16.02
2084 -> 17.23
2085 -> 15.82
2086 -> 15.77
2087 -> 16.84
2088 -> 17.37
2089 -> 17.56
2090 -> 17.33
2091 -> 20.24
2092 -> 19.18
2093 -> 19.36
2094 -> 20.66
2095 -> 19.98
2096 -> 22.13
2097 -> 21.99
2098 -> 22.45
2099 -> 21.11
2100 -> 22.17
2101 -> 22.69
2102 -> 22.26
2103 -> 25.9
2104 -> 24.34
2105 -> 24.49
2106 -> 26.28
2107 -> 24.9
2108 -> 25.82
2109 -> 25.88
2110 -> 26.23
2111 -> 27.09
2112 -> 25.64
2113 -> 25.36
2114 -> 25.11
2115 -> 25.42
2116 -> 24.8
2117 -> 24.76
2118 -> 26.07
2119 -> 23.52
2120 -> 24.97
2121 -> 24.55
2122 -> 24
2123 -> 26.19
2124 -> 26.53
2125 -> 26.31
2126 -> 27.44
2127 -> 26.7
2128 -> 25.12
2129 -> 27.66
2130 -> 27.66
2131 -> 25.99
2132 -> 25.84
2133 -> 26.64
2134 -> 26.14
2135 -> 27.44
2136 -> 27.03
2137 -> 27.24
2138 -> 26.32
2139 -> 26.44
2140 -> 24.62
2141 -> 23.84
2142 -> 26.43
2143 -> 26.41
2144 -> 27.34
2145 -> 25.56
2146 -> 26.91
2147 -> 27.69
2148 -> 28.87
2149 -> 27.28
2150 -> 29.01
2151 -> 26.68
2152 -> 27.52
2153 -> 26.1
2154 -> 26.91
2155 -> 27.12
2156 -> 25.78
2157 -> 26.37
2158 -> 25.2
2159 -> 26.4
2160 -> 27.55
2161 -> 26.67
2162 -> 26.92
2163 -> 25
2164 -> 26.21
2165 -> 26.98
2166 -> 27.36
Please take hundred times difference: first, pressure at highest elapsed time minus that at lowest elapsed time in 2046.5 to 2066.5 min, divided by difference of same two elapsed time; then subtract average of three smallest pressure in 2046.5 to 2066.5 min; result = -2279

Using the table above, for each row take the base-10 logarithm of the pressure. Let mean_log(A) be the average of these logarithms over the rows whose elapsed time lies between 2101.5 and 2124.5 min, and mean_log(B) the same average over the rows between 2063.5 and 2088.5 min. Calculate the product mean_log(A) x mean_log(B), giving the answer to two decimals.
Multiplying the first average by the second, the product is 1.78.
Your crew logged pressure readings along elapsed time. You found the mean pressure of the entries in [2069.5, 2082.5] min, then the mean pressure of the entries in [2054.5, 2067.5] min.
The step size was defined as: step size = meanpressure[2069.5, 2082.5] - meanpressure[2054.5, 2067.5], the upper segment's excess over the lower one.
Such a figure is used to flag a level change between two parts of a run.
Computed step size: -6.2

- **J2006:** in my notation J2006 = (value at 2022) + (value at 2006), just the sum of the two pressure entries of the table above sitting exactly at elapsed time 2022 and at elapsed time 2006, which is 42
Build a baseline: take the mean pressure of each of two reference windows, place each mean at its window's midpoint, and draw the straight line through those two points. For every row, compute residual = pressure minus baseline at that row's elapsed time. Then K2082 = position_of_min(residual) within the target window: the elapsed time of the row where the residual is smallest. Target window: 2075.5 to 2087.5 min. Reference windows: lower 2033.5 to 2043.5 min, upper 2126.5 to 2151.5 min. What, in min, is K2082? 2086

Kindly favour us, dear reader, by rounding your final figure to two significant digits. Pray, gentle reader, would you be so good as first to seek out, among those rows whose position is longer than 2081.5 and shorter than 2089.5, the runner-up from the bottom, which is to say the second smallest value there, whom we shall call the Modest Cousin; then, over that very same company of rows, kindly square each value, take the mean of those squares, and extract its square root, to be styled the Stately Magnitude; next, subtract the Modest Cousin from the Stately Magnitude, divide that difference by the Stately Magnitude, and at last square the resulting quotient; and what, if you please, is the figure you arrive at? 0.0022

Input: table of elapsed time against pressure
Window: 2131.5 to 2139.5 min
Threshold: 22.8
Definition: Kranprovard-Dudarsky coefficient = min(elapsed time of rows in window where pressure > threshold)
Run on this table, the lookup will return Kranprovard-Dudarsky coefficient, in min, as 2132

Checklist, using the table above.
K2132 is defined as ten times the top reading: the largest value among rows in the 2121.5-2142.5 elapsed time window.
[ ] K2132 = 277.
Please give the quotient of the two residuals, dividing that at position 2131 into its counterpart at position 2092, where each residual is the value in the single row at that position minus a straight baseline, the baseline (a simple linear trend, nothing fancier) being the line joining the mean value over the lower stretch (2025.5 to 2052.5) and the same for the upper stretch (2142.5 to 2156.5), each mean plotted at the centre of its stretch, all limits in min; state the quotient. 8.9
